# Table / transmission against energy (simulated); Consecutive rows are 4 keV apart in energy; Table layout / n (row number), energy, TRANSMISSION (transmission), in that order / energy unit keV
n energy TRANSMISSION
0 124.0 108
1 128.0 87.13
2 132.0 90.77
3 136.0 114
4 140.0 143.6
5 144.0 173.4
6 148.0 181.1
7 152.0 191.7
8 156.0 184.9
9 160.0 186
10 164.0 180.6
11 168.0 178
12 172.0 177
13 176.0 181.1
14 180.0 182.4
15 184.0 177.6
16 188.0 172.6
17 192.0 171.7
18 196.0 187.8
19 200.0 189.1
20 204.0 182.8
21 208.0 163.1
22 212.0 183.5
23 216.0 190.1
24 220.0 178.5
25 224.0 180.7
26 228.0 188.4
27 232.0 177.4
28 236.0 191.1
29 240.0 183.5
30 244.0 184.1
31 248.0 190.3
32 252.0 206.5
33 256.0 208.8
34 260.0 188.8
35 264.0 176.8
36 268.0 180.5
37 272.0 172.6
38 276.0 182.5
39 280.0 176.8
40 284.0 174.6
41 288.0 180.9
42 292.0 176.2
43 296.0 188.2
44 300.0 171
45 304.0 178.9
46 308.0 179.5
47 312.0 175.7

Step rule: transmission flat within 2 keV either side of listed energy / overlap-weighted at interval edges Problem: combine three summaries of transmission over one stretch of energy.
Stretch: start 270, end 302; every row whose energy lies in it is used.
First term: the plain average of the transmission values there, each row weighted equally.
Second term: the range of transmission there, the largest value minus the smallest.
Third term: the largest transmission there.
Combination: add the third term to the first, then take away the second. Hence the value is 349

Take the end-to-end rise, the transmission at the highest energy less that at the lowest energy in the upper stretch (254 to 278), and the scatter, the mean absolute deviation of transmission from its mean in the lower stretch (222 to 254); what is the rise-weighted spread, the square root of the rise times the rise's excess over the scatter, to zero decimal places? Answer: 29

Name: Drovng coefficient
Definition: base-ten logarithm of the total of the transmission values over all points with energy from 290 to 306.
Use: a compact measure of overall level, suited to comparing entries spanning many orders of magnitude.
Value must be 2.854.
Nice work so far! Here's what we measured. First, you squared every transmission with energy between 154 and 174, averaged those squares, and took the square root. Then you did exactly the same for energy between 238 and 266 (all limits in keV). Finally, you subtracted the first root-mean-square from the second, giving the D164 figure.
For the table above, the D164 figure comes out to 10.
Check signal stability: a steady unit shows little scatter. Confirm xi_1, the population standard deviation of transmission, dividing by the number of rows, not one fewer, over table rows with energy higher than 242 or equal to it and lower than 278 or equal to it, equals 11.8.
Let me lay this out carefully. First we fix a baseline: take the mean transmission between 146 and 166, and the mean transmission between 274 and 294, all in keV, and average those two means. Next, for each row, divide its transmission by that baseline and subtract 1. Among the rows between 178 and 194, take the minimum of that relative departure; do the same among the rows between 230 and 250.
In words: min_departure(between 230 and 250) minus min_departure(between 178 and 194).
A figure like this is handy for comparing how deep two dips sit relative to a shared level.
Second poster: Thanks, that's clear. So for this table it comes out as 0.031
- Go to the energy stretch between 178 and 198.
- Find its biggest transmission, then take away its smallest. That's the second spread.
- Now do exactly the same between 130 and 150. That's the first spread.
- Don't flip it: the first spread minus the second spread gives 74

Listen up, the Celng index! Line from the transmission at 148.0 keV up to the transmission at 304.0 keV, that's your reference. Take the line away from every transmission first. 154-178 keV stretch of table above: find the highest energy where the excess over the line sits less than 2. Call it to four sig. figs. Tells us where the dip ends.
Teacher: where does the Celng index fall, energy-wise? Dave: 176.0 keV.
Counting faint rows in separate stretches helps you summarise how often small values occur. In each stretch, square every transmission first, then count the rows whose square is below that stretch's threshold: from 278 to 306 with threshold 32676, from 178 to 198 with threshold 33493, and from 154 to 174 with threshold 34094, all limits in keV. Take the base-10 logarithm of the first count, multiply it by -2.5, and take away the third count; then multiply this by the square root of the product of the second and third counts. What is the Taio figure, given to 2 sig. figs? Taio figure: -16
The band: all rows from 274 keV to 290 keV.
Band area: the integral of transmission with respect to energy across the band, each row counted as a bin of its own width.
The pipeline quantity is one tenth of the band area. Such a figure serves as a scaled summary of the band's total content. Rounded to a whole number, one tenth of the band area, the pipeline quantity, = 286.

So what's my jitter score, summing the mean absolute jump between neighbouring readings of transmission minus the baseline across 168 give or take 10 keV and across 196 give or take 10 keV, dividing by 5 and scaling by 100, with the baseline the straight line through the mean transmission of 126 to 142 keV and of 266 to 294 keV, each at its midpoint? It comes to 213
